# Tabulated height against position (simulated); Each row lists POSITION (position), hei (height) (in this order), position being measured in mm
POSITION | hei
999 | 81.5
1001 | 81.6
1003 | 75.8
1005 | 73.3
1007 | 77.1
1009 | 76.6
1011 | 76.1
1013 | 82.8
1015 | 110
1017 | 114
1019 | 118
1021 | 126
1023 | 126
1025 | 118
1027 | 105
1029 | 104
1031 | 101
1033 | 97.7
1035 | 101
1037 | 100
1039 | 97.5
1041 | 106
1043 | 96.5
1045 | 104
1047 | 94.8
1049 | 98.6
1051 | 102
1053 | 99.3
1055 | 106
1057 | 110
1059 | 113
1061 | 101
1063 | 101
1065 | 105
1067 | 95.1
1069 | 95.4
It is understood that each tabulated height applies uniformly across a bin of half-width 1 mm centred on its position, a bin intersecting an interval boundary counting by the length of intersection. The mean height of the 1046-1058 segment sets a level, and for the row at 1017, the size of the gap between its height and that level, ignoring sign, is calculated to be 12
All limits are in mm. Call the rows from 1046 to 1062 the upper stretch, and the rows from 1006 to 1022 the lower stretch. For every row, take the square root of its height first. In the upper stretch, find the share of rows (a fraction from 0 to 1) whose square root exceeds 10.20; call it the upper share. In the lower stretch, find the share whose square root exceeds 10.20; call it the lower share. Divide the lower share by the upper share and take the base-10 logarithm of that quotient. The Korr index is 0.12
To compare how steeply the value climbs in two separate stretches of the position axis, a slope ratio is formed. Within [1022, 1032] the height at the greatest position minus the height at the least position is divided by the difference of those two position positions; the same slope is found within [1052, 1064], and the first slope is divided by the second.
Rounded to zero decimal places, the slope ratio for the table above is -18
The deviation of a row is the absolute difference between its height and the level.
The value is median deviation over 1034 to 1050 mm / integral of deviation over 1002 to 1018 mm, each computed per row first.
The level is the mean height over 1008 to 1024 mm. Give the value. 0.012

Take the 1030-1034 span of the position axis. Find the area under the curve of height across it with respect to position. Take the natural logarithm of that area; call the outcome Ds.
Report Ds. 5.98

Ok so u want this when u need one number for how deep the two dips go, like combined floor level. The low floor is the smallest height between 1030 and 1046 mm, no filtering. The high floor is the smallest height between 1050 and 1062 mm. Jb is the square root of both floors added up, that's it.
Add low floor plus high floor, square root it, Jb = 13.99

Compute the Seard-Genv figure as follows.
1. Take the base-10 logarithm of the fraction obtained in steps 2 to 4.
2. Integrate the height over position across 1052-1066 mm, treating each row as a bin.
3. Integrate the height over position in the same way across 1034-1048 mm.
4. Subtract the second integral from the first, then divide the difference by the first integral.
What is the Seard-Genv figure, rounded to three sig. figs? -1.32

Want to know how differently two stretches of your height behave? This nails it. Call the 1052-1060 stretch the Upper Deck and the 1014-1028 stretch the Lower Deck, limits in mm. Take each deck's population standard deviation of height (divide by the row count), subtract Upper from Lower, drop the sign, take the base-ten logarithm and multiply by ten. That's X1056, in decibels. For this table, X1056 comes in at 3.2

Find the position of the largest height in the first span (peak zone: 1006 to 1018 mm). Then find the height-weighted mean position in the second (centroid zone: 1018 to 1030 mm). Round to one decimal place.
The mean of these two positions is 1020.4 mm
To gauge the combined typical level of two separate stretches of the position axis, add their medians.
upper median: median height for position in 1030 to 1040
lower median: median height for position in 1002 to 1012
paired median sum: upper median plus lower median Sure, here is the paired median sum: 176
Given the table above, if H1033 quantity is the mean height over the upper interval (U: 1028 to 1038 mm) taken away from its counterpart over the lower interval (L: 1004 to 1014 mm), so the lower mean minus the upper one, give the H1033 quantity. -24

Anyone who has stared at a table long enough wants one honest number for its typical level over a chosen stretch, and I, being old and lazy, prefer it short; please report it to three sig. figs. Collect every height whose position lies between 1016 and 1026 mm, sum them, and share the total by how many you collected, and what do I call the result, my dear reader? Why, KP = 120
